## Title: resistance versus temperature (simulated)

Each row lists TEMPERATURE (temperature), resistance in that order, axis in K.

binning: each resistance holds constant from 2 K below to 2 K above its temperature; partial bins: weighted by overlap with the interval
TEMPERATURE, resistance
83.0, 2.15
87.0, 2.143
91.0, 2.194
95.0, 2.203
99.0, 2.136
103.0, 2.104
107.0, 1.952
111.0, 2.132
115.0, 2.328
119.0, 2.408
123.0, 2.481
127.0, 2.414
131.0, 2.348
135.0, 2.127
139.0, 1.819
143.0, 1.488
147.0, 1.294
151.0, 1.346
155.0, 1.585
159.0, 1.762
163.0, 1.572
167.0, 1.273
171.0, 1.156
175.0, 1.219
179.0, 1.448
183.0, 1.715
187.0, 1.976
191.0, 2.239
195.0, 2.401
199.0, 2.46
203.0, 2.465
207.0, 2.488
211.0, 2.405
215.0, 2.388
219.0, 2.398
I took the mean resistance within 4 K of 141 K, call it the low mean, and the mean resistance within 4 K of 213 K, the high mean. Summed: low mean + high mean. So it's 4.050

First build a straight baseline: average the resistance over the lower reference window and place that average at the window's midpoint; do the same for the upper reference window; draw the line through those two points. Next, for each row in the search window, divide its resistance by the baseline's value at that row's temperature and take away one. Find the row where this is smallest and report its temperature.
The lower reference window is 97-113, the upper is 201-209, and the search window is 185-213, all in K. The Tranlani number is 187.0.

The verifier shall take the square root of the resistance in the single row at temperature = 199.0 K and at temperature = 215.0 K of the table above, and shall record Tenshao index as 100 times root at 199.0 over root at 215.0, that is 101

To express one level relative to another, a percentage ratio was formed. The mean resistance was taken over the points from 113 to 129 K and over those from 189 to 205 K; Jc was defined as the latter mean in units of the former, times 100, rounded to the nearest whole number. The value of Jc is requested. 99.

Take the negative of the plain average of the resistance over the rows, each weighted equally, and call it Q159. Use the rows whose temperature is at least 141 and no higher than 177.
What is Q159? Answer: -1.4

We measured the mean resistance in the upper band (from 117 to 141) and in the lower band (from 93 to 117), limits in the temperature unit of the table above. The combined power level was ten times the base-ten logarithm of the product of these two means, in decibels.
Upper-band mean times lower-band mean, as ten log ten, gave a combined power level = 6.9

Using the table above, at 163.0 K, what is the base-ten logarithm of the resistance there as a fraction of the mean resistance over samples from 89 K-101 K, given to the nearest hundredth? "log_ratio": -0.14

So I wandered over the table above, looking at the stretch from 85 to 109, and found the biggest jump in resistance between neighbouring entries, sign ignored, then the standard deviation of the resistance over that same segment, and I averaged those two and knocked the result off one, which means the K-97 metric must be 0.88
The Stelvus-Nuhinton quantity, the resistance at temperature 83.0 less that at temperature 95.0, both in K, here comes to -0.1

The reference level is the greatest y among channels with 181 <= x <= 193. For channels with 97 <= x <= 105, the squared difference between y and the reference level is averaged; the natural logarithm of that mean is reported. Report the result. -4.2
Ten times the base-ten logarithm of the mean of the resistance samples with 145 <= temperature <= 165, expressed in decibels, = 1.8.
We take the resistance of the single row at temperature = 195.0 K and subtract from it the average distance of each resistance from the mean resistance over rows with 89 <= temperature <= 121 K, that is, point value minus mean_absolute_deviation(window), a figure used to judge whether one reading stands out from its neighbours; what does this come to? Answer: 2.3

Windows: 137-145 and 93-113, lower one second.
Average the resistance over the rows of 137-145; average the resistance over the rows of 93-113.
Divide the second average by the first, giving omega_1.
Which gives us 1.27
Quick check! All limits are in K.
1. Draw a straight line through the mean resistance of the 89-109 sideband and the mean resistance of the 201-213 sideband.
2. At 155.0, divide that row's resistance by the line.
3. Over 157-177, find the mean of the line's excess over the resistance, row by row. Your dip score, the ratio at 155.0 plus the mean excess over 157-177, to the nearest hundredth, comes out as 1.62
